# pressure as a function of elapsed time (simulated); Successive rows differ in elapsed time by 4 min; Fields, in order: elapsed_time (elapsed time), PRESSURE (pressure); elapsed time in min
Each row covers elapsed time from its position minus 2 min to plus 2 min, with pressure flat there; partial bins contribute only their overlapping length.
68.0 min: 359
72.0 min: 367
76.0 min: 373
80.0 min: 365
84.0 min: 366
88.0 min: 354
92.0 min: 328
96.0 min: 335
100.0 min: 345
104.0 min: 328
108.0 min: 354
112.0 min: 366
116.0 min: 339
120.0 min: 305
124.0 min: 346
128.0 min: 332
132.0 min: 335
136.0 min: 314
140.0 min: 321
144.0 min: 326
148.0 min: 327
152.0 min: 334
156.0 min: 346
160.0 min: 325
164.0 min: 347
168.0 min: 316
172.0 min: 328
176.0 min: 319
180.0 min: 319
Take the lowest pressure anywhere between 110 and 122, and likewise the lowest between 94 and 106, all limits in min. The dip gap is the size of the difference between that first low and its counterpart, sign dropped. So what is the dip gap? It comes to 23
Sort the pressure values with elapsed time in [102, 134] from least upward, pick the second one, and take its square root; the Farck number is 18.1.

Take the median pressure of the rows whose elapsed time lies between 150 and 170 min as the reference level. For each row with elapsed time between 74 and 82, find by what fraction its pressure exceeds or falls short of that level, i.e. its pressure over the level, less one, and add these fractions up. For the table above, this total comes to 0.21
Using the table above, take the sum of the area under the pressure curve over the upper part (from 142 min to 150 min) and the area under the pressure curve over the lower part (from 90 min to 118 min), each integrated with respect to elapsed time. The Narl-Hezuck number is 12192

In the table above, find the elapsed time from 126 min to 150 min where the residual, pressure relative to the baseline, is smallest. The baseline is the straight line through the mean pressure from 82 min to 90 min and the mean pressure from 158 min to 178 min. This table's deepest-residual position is 136.0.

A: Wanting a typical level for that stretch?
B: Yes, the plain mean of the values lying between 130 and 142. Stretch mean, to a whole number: 323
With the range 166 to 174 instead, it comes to 322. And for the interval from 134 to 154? 324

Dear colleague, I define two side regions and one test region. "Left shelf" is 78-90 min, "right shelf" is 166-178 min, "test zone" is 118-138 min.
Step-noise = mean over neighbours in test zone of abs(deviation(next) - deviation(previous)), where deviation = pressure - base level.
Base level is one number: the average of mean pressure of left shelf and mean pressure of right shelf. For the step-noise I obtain 20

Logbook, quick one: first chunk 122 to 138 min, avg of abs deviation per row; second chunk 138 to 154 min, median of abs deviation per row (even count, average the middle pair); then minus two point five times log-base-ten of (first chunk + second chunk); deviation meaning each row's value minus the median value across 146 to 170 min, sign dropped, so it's -2.8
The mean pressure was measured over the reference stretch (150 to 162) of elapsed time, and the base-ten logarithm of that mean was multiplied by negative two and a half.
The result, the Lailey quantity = -6.31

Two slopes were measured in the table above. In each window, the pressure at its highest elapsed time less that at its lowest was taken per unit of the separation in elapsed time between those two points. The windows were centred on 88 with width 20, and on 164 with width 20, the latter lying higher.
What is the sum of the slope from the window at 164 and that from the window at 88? -3.0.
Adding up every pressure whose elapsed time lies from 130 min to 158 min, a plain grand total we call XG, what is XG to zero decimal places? 2303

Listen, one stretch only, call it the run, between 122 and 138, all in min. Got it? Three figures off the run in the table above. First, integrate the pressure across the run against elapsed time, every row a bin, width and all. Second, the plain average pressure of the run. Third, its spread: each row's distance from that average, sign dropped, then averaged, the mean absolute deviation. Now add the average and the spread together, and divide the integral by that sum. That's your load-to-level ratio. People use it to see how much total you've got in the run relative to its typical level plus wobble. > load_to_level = 15.6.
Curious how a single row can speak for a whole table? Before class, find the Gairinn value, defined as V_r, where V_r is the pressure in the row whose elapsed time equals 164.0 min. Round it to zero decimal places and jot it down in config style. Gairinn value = 347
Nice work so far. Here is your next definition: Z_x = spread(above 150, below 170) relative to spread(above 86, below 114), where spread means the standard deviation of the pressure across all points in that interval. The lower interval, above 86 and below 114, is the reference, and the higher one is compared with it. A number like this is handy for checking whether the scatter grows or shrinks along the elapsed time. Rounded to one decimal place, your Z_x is 0.9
